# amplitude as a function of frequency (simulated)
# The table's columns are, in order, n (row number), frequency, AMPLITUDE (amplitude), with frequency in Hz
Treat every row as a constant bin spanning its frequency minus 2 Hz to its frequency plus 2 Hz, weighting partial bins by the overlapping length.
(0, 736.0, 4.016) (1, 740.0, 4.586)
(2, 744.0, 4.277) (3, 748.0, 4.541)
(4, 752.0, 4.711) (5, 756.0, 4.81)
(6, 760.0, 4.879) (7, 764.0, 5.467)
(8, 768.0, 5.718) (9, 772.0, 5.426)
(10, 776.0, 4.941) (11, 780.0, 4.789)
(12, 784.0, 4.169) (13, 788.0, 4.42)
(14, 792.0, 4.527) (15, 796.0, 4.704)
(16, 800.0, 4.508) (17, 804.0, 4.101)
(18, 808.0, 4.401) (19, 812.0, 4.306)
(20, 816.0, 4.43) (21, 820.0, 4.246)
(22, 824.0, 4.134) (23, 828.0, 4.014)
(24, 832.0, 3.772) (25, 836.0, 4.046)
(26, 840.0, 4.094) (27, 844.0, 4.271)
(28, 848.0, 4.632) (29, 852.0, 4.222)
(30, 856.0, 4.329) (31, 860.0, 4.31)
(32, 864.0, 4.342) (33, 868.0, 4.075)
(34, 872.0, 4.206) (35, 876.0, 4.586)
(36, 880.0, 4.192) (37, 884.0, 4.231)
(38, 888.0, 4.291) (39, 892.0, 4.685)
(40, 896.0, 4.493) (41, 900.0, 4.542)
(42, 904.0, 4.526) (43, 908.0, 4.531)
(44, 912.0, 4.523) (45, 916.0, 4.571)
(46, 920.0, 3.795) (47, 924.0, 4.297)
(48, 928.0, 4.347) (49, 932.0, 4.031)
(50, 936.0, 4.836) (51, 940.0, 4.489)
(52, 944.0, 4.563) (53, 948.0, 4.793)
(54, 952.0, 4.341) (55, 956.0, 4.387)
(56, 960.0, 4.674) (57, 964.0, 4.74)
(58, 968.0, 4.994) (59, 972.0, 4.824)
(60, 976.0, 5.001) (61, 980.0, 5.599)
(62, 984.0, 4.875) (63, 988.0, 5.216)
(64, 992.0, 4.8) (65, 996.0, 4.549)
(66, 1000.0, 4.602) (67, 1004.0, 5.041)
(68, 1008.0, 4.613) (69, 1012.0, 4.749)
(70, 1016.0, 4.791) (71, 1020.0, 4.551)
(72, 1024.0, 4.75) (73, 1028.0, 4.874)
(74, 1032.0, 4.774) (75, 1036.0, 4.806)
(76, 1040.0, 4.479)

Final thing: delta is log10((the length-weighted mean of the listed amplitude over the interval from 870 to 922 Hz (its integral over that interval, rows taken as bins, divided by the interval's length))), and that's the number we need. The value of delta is 0.64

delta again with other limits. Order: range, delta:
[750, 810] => 0.68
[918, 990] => 0.67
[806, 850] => 0.62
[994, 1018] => 0.67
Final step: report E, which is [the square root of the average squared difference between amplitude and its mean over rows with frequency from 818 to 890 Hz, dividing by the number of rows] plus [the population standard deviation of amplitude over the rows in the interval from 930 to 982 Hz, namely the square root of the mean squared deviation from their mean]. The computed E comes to 0.56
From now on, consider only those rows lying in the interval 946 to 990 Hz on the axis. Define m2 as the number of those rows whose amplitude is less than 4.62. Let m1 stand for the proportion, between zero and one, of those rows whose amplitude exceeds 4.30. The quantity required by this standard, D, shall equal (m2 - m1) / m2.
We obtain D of 0.50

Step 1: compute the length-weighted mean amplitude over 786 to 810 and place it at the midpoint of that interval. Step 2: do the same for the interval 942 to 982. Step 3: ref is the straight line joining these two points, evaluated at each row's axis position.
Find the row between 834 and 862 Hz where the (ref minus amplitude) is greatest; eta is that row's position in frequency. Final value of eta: 836.0 Hz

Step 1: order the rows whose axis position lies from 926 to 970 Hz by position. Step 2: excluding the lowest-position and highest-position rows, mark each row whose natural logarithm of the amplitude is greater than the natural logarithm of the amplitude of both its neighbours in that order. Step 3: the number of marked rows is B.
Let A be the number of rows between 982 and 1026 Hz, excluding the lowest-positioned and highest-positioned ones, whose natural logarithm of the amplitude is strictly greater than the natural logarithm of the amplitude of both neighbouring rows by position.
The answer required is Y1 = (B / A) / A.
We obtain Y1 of 0.22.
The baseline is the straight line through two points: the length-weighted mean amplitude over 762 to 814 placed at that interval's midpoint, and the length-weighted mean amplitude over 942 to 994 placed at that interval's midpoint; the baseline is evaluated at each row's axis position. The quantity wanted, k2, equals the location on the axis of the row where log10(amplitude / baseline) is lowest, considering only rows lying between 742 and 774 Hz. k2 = 744.0 Hz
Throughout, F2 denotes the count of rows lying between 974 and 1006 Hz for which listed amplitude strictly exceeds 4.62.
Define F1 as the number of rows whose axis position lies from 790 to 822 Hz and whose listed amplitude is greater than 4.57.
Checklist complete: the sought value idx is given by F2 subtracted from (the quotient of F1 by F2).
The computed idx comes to -6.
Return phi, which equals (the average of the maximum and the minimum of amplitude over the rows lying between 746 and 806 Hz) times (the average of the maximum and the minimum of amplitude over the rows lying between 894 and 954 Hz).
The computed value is 21.2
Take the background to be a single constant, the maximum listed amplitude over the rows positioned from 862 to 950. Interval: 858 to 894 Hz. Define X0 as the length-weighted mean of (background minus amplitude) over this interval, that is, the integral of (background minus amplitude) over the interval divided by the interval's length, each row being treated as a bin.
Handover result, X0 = 0.51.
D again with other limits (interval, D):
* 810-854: 0.97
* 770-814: 0.88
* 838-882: 0.95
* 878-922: 0.94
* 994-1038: 0.75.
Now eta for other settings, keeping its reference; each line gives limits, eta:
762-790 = 784.0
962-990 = 964.0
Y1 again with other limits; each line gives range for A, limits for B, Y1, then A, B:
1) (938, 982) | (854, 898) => 0.75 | 2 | 3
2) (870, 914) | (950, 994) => 0.19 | 4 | 3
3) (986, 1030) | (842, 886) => 1.00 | 2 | 4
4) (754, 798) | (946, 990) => 2.00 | 1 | 2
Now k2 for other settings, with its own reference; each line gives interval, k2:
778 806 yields 804.0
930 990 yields 932.0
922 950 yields 932.0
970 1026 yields 1020.0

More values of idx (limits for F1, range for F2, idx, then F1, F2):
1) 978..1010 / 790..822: 6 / 7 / 1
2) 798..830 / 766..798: -5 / 0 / 5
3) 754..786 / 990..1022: -2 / 7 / 4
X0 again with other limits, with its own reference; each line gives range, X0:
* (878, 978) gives 0.33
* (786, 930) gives 0.51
